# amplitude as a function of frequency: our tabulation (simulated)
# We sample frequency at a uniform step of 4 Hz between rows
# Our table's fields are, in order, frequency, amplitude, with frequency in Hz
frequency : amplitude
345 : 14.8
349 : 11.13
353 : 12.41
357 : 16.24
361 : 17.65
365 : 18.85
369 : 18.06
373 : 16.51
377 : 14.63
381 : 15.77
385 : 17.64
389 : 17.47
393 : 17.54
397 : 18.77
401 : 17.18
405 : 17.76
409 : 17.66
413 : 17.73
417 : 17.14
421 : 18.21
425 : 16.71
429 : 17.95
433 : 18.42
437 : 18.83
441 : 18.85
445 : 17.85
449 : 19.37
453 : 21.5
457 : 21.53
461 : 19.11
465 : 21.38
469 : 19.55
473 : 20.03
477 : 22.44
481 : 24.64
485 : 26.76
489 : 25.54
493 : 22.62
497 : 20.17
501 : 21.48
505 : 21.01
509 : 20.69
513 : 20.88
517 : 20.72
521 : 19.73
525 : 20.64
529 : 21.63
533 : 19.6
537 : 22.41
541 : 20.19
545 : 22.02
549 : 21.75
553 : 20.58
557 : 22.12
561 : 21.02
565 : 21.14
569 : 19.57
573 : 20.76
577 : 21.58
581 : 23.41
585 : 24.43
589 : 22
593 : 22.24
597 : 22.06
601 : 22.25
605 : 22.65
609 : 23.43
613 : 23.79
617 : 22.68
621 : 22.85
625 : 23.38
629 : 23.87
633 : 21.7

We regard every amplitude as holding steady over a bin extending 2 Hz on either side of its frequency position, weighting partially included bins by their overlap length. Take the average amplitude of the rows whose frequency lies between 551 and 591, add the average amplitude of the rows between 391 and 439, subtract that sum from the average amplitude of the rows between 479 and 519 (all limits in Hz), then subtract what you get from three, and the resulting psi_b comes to 20.0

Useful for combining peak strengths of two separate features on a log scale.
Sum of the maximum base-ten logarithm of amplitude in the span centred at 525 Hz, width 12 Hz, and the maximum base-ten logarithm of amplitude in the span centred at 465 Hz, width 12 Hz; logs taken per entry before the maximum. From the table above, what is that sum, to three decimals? 2.665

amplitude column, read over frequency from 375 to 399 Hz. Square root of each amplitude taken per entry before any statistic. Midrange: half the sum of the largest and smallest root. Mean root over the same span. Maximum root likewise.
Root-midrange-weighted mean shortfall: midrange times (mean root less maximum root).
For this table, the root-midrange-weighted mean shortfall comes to -0.88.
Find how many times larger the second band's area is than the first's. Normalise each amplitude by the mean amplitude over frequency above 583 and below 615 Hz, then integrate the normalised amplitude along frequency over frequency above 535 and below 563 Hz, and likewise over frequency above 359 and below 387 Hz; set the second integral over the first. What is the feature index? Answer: 0.79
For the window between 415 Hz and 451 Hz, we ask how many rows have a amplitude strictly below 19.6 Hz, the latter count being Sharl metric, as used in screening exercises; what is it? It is 9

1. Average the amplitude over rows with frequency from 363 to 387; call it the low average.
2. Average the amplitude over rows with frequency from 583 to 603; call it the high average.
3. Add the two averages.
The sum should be 39.5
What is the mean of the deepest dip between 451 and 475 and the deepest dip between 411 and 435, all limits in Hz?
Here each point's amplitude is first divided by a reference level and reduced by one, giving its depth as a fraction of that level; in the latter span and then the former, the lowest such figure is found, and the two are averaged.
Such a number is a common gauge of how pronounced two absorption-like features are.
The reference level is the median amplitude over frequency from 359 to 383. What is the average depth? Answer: 0.05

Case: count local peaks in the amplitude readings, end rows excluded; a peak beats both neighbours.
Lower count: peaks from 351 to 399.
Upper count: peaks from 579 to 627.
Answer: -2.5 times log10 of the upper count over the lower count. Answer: -0.44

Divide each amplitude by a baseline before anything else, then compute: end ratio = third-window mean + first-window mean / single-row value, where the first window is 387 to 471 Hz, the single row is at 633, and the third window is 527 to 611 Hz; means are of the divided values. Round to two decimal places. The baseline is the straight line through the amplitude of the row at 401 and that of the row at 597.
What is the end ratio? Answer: 2.12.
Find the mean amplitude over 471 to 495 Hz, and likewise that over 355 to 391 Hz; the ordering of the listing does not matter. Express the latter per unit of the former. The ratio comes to 0.717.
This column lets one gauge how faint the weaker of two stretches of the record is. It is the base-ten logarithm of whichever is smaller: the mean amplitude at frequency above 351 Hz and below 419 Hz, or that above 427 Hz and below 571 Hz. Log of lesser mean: 1.23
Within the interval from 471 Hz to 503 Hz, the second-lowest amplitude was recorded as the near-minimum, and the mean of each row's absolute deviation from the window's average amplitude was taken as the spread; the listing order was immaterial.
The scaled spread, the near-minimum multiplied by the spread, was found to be 40.6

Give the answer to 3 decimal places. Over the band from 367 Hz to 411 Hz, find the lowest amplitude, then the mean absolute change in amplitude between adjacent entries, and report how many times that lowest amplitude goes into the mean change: 0.070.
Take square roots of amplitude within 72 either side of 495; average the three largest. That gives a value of 5.1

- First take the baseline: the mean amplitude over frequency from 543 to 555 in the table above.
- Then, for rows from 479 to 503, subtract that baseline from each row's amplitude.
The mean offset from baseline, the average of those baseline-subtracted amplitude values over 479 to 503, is 2.1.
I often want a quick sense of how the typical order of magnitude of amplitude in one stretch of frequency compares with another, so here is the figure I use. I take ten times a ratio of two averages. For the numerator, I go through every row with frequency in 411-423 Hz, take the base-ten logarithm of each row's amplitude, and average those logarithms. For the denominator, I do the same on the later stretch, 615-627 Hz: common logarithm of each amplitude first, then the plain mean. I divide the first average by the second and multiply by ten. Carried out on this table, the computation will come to 9.17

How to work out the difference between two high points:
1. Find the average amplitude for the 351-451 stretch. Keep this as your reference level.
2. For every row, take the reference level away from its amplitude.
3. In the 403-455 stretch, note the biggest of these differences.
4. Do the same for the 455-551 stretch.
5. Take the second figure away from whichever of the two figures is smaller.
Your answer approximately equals -5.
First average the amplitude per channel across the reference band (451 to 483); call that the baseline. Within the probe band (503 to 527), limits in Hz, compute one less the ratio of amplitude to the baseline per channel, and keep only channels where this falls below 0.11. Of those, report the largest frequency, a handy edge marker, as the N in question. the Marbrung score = 525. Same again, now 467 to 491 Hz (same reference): 489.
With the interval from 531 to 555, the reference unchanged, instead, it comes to 553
